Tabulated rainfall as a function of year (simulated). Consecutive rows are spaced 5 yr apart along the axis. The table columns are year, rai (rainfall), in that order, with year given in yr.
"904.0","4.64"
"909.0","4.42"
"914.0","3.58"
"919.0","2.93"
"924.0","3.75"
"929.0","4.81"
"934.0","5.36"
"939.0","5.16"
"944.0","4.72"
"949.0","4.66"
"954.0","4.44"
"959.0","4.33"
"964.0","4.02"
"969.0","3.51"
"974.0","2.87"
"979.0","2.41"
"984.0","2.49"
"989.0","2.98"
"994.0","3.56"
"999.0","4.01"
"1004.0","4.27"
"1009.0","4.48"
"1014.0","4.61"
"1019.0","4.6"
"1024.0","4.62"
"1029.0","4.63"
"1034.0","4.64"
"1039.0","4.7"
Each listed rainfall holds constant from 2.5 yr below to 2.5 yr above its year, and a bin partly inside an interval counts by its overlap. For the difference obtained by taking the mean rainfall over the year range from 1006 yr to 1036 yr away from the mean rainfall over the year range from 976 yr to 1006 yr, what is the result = -1.3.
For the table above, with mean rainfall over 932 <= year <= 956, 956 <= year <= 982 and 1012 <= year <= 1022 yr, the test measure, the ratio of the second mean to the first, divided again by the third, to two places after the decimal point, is 0.15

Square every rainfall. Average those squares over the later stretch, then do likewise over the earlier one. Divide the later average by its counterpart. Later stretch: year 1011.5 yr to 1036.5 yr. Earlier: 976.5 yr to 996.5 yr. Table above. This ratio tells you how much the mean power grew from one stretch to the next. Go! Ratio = 2.5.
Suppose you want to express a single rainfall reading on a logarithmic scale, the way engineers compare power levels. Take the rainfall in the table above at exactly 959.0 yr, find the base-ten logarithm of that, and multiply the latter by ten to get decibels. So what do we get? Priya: 6.4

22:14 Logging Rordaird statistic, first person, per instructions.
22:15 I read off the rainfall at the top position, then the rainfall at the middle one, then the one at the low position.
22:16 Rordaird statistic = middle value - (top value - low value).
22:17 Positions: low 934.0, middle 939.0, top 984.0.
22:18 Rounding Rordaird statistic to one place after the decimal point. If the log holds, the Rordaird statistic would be 8.0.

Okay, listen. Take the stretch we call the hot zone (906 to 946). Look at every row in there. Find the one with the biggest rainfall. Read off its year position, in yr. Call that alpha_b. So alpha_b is 934.0 yr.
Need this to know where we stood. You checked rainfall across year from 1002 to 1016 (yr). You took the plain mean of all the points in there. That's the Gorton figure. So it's 4.5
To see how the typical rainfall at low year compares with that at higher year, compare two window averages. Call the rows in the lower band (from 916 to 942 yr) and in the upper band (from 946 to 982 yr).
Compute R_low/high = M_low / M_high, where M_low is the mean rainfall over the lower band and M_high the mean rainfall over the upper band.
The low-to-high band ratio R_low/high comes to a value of 1.17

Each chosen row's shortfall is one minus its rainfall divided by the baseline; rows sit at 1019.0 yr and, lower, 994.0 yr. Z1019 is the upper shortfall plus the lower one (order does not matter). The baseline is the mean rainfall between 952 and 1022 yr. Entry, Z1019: -0.17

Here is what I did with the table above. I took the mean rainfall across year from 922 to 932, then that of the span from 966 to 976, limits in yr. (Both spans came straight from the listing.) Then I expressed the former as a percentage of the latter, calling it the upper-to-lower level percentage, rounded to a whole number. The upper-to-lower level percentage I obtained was 134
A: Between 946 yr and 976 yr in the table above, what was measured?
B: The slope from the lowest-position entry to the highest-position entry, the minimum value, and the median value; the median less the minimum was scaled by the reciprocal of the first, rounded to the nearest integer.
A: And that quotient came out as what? -18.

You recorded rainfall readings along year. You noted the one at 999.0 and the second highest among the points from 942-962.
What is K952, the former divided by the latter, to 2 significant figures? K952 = 0.86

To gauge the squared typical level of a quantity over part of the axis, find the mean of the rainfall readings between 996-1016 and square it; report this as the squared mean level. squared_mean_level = 19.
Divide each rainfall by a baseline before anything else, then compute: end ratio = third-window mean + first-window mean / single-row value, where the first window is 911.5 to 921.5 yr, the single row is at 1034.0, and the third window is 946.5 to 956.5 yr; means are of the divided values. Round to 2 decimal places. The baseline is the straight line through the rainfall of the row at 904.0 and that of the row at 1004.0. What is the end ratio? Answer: 1.65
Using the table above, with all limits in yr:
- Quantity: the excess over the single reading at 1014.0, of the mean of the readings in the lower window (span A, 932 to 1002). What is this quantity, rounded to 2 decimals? -0.72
